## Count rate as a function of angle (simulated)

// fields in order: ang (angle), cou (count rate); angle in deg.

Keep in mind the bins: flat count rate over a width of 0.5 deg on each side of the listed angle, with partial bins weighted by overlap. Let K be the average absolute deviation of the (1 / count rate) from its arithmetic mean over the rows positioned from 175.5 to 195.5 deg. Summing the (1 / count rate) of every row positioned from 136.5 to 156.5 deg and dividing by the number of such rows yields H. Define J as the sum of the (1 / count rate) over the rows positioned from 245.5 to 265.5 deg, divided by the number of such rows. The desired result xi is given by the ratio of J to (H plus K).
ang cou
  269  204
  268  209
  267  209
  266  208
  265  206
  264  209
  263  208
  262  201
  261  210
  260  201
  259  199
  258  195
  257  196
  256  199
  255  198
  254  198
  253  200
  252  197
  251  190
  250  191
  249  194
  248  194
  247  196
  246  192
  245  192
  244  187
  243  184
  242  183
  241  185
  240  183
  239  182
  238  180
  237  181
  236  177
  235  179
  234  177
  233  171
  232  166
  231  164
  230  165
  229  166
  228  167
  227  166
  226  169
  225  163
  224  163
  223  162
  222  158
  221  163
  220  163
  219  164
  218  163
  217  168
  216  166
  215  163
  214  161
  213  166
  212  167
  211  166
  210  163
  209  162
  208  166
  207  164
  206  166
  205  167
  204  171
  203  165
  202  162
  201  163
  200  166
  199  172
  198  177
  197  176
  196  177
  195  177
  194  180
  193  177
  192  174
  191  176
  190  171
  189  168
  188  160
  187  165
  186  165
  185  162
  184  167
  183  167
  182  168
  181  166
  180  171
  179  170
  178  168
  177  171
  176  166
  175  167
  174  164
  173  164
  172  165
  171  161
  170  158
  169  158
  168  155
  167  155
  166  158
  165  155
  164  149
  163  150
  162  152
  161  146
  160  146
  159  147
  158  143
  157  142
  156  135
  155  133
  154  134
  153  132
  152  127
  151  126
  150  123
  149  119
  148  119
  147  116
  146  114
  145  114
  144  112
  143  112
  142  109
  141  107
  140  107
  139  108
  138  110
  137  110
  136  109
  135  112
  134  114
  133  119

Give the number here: 0.58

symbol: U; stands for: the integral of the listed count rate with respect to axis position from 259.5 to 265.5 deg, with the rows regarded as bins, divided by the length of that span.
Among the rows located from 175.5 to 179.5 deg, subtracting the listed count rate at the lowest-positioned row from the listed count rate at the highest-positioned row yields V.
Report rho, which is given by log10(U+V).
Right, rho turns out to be 2.32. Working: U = 206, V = 4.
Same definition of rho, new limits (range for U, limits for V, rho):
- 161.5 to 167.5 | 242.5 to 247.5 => 2.22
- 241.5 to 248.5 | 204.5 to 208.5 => 2.28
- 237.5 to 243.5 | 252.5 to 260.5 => 2.26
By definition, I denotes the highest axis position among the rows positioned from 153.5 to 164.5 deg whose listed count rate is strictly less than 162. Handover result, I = 164 deg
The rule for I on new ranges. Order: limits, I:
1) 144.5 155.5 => 155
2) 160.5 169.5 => 169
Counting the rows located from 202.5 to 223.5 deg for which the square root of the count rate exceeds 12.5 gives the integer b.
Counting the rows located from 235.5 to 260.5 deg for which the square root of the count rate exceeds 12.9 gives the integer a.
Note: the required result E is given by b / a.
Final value 0.8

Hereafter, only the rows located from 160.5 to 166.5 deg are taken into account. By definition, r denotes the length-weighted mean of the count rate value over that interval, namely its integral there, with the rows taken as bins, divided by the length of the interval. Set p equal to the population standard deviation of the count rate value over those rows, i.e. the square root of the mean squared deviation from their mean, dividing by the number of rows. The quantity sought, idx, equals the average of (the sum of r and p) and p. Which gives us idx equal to 80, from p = 3.9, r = 152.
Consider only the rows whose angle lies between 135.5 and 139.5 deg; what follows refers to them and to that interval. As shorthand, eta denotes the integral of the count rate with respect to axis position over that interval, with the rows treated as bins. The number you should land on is 437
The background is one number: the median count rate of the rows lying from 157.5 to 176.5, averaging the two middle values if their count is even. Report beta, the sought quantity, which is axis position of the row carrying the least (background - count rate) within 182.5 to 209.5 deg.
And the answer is 194 deg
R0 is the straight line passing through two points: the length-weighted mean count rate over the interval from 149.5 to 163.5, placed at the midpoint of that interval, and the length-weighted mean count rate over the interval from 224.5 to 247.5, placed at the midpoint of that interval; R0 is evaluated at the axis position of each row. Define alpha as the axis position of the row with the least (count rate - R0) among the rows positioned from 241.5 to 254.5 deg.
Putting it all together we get 242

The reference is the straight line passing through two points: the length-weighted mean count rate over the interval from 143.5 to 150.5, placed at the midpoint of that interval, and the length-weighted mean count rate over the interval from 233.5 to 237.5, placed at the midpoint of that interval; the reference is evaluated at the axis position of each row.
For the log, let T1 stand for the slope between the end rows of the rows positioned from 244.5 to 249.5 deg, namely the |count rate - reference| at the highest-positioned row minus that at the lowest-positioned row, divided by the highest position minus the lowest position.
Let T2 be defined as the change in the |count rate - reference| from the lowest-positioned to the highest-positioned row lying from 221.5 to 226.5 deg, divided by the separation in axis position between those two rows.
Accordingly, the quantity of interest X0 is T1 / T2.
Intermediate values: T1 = -0.2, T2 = -2.1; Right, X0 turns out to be 0.1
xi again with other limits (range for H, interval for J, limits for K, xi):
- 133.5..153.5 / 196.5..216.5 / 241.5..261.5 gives 0.68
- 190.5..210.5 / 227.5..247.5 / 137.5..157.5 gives 0.86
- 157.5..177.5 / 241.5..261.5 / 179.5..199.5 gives 0.78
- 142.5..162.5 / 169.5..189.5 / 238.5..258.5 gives 0.76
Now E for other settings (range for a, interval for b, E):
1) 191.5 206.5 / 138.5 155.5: 0.0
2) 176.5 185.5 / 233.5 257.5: 3.4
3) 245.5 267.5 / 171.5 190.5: 0.9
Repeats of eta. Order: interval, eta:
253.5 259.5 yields 1185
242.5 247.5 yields 951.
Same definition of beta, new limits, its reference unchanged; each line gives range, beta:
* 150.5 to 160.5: 159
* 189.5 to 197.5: 194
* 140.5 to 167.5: 166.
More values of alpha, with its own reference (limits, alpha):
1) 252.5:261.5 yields 258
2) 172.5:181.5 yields 181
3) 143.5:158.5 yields 144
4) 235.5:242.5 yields 236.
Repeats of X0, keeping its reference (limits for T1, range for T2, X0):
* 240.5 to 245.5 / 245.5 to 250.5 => -1.1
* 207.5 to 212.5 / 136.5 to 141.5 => -0.3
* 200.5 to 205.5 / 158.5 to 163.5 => 5.8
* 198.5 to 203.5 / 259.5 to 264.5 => -1.9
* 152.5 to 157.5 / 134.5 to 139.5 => -13.5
